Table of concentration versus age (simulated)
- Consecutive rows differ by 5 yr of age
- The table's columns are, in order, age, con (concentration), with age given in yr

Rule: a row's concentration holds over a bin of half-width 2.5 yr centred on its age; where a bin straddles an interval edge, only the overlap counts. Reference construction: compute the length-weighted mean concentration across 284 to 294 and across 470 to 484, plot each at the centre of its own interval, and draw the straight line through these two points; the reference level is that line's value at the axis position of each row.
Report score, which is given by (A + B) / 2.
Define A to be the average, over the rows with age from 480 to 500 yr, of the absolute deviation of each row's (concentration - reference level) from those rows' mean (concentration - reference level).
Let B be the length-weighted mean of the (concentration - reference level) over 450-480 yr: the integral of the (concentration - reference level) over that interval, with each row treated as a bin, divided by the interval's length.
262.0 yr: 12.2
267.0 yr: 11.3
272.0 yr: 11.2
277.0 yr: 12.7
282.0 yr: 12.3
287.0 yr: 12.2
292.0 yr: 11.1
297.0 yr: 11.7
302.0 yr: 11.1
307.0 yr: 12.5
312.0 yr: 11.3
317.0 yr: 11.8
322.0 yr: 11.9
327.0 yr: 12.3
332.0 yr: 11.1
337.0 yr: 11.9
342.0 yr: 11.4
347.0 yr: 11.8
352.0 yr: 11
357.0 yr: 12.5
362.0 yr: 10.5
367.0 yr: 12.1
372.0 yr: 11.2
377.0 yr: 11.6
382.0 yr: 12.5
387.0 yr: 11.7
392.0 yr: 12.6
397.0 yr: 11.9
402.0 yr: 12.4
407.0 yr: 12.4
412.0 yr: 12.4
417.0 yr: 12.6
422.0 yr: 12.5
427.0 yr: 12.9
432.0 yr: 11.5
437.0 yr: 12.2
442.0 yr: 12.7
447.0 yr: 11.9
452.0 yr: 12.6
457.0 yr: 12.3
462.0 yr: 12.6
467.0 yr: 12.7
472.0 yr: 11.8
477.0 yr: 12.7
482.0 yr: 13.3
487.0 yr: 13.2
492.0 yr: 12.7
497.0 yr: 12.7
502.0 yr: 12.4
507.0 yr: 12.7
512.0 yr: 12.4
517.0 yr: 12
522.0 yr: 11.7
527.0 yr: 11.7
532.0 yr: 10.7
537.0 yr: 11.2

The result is 0.11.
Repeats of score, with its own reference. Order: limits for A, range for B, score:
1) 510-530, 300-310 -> 0.15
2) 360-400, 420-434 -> 0.22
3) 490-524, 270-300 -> 0.25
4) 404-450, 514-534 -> -0.45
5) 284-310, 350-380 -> -0.03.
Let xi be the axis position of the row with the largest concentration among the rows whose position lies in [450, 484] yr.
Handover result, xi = 482.0 yr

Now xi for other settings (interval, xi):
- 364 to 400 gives 392.0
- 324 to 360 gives 357.0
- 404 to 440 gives 427.0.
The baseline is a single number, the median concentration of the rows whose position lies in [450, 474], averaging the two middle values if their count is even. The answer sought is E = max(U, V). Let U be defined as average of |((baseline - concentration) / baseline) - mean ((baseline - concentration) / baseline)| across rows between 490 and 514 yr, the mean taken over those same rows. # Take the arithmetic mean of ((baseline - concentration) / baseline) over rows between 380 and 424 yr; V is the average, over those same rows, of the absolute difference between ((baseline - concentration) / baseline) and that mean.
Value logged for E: 0.019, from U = 0.011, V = 0.019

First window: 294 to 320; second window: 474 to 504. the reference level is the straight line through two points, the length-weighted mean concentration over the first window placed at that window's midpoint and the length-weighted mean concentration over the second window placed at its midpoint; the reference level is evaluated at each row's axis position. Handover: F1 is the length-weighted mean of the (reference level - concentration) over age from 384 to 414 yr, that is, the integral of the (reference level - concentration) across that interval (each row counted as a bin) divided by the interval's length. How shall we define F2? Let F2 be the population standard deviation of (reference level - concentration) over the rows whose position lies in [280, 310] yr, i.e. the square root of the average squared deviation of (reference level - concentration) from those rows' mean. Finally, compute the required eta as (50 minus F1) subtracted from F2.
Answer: -49.4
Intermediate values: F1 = 0.0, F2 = 0.57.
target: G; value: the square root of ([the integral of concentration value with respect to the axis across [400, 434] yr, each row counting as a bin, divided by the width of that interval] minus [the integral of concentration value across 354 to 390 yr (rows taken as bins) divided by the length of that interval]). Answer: 0.82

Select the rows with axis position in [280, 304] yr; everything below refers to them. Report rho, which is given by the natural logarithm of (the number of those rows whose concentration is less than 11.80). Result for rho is 1.1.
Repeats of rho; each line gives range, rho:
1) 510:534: 1.1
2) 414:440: 0.0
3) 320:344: 0.7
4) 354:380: 1.1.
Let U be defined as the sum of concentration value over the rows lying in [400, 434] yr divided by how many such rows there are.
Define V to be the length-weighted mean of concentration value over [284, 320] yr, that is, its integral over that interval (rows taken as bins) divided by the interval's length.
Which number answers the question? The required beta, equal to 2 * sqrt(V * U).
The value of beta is 24.1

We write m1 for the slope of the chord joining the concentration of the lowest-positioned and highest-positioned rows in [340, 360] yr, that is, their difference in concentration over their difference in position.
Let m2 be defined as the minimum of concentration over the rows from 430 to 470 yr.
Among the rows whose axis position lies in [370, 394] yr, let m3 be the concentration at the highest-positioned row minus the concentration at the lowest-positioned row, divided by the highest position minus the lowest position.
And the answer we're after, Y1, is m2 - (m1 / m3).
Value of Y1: 10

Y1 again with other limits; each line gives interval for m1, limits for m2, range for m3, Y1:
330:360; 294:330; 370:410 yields 9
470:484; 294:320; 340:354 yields 15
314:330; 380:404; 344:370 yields 8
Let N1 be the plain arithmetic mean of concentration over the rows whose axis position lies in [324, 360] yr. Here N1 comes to 11.7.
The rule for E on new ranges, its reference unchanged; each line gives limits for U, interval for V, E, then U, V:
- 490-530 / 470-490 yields 0.040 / 0.029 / 0.040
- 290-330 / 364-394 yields 0.036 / 0.033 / 0.036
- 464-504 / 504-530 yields 0.029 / 0.023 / 0.029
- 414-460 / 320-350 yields 0.027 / 0.027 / 0.026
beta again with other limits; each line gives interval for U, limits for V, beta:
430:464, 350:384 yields 23.9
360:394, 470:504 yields 24.4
